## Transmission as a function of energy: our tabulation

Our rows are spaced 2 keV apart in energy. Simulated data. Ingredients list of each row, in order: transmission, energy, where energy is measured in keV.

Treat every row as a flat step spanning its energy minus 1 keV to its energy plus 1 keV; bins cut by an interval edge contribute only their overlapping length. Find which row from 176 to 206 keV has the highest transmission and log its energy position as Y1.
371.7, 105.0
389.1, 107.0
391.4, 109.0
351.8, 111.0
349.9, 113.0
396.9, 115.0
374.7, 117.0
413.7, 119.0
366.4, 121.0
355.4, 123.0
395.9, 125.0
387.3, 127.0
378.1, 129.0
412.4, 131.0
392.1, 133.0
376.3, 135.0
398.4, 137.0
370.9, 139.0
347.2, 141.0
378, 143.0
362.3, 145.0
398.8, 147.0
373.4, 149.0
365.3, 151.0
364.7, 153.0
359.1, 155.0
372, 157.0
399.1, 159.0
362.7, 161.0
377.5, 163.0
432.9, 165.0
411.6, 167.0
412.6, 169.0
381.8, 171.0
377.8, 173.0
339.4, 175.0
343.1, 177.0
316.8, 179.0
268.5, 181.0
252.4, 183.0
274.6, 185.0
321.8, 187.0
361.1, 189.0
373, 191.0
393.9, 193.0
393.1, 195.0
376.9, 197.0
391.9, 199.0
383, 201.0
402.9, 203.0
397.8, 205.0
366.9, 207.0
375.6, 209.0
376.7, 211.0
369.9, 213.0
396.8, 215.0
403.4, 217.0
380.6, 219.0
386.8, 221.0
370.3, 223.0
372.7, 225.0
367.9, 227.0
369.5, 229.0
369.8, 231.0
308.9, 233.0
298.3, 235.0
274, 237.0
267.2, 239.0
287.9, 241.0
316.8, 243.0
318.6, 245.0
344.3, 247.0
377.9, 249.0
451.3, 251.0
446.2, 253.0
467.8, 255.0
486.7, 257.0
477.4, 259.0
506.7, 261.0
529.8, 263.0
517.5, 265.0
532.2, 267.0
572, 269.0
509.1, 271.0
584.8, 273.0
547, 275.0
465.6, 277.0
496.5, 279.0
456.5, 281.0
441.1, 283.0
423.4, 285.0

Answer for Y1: 203.0 keV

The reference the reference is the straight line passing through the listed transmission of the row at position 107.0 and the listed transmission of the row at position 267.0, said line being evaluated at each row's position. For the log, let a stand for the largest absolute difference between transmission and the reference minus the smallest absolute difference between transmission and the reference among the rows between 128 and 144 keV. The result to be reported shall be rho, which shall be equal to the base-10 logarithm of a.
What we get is 1.85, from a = 70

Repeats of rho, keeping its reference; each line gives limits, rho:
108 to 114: 1.64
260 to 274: 1.67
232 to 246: 1.67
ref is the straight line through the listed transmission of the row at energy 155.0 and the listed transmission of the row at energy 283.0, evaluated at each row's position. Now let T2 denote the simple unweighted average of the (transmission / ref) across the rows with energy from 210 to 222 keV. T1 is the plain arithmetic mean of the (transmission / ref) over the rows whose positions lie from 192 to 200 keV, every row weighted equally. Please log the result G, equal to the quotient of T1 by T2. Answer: 1.04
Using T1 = 1.0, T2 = 0.97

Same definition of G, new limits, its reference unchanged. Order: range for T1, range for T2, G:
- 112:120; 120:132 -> 1.02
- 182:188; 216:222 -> 0.77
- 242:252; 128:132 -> 0.75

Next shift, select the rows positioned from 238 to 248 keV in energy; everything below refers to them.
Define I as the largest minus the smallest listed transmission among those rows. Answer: 77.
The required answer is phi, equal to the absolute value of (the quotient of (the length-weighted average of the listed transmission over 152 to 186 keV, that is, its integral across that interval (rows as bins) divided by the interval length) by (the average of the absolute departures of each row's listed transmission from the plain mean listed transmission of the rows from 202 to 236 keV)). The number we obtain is 20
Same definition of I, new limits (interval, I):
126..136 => 36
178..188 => 69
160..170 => 70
